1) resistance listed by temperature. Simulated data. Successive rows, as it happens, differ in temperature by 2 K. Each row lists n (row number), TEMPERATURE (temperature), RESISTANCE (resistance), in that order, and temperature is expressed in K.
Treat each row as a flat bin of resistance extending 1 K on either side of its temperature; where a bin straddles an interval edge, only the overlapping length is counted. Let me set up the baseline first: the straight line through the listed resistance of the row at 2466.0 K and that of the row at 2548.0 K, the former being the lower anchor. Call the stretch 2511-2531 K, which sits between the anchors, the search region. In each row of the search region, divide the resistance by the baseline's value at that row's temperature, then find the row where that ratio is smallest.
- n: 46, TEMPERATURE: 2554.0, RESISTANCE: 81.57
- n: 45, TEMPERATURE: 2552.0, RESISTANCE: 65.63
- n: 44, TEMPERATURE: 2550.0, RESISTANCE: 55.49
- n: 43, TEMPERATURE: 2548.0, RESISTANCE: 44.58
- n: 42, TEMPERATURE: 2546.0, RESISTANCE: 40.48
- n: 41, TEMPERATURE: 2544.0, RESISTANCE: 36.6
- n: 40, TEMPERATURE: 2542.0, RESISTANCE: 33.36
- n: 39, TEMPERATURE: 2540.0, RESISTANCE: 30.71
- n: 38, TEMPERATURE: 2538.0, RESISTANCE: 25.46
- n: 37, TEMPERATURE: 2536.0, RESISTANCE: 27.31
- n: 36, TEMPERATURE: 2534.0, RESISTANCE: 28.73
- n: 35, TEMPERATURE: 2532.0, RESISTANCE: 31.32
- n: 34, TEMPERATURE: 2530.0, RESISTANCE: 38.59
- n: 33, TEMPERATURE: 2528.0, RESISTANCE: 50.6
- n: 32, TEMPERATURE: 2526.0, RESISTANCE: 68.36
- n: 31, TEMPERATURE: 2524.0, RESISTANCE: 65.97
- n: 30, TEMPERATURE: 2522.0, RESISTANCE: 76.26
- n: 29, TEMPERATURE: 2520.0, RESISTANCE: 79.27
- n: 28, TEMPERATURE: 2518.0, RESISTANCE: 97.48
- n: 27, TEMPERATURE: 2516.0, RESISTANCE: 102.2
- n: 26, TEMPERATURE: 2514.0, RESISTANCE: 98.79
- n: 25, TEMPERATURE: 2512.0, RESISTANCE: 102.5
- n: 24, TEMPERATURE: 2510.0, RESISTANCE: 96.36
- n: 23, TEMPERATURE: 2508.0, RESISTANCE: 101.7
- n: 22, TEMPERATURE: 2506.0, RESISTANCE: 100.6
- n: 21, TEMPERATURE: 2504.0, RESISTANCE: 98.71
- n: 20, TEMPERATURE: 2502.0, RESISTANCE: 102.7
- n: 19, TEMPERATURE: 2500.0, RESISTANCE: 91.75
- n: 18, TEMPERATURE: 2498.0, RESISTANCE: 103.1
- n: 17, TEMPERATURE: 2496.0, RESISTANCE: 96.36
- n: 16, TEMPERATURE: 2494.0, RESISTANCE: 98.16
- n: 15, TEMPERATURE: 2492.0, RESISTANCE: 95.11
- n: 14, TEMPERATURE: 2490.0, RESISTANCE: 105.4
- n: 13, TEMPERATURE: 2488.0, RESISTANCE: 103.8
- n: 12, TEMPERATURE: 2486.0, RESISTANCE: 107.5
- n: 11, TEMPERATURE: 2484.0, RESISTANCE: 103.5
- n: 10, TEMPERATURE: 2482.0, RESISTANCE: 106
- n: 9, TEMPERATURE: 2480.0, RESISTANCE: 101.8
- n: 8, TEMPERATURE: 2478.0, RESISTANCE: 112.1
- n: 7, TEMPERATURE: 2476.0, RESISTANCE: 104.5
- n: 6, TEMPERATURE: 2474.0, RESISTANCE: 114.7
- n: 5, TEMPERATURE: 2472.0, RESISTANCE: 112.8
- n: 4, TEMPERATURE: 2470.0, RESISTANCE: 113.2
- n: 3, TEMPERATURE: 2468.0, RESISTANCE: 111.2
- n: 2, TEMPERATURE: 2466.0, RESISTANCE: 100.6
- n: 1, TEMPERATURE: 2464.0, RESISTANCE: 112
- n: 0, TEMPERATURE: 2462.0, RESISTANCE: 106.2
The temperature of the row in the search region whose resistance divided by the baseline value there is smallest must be 2530.0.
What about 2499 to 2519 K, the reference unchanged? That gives 2500.0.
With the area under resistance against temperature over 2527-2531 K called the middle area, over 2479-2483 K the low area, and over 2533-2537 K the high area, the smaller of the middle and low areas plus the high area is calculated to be 290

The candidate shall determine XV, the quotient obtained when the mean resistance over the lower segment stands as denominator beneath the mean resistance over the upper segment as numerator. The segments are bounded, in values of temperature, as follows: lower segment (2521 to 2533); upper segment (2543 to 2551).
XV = 0.80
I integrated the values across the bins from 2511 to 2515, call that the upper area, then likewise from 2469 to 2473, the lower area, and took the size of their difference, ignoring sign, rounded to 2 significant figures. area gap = 49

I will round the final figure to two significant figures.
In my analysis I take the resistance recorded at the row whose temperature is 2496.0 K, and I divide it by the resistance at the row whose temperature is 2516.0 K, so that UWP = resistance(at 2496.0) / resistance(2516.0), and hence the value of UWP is 0.94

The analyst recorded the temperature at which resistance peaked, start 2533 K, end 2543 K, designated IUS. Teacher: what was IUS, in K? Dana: 2542.0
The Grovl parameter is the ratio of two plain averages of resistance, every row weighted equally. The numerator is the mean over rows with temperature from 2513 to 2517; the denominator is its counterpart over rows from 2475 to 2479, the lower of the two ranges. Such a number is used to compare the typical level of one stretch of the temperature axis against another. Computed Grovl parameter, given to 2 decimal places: 0.93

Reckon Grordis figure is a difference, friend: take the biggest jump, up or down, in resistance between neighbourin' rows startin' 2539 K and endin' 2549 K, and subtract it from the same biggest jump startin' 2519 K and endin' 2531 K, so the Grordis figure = 14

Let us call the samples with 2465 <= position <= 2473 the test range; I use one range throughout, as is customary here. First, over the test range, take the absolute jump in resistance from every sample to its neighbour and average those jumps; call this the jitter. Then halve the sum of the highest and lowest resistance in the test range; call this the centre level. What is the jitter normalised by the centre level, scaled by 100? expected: 4.1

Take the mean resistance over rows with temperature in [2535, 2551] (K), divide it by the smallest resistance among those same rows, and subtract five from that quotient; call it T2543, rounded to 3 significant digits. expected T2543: -3.56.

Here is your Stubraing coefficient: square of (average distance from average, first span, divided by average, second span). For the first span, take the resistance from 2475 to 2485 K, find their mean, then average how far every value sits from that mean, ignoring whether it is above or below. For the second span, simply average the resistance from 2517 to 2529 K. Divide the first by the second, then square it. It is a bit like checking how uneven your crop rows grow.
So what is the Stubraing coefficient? 0.0014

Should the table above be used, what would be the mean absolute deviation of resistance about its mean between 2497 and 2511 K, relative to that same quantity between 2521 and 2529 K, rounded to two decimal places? 0.43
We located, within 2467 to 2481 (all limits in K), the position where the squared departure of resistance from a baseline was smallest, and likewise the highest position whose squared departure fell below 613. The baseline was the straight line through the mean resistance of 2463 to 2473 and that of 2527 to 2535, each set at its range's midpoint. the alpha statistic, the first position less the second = -12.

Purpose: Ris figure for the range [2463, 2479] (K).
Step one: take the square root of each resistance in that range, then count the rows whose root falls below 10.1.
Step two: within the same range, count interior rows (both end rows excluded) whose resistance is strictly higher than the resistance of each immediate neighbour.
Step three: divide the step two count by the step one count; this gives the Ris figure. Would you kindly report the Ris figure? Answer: 2.0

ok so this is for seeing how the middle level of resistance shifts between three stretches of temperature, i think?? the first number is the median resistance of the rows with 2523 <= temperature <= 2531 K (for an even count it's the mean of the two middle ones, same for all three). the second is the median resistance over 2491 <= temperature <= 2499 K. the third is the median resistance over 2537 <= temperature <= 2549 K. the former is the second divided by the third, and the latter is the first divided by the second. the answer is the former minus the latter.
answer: 2.2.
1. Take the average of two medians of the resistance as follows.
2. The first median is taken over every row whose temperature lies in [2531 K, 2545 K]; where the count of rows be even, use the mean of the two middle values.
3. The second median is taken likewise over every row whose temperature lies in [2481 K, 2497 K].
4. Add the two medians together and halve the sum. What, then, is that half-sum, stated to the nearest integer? 67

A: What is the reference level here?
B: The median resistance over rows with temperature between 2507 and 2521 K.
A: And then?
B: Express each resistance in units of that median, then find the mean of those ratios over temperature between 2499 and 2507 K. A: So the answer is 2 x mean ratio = 2.0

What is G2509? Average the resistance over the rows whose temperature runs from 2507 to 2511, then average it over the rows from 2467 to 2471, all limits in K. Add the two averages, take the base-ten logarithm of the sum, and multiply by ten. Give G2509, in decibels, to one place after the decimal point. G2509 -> 23.2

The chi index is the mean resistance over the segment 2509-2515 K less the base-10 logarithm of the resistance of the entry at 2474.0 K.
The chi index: 97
